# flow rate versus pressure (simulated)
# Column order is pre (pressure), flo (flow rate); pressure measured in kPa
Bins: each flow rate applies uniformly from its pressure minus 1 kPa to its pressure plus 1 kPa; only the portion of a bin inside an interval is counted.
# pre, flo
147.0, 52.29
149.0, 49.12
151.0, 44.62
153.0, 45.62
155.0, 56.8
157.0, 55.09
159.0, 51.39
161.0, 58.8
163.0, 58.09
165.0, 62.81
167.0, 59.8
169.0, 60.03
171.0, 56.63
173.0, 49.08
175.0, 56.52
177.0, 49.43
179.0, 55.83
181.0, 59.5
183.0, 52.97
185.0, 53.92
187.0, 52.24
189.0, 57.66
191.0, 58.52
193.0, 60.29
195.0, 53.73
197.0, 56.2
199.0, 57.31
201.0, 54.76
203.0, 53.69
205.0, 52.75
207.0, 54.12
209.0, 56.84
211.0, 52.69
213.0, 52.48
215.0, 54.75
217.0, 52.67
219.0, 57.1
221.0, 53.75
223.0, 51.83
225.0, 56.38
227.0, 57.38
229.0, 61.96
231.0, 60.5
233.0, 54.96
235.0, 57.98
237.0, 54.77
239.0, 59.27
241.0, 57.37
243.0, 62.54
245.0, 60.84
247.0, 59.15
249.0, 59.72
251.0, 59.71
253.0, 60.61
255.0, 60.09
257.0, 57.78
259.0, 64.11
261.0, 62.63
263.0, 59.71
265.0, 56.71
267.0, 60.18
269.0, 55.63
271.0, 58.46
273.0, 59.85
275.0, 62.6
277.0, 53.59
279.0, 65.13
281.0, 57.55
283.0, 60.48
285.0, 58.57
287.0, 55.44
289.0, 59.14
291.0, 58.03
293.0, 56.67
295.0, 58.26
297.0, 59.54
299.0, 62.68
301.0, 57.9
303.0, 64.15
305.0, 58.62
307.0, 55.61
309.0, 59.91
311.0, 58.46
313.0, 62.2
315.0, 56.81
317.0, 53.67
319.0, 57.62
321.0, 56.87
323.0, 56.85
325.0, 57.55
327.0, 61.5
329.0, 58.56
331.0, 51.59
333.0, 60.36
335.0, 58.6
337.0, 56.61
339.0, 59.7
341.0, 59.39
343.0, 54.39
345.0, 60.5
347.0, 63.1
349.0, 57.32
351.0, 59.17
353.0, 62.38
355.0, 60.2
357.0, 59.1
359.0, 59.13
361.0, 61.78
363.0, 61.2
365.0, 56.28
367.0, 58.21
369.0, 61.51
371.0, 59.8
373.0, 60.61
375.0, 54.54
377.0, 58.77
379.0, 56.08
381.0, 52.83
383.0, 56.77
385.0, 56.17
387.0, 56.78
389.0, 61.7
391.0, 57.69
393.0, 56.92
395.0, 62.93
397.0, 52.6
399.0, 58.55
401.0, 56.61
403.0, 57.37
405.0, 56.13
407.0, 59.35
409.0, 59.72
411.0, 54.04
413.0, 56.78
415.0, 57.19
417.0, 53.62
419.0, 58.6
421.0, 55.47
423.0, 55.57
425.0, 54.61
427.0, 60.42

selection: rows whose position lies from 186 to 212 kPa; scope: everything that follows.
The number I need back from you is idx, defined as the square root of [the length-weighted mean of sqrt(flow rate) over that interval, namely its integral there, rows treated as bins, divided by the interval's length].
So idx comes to 2.73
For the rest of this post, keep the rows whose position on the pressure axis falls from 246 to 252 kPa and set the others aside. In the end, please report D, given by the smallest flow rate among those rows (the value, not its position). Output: 59.15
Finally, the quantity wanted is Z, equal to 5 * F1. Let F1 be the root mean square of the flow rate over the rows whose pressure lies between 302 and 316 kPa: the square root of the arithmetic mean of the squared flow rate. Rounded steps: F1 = 59.5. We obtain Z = 297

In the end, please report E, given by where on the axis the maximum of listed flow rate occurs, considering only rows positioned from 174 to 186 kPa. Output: 181.0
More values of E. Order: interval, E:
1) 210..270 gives 259.0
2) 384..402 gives 395.0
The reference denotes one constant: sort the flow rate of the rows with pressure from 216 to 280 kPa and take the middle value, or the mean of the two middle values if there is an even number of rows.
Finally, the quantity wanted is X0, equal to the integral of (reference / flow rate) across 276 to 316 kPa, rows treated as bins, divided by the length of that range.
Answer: 1.007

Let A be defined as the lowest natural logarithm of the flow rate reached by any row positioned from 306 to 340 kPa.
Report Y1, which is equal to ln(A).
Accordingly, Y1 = 1.37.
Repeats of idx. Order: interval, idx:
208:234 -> 2.73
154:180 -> 2.74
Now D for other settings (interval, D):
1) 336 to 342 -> 56.61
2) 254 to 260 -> 57.78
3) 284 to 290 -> 55.44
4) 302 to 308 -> 55.61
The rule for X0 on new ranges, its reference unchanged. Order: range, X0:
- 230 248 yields 1.012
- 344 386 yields 1.008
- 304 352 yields 1.021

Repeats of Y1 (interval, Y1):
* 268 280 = 1.38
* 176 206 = 1.36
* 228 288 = 1.38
